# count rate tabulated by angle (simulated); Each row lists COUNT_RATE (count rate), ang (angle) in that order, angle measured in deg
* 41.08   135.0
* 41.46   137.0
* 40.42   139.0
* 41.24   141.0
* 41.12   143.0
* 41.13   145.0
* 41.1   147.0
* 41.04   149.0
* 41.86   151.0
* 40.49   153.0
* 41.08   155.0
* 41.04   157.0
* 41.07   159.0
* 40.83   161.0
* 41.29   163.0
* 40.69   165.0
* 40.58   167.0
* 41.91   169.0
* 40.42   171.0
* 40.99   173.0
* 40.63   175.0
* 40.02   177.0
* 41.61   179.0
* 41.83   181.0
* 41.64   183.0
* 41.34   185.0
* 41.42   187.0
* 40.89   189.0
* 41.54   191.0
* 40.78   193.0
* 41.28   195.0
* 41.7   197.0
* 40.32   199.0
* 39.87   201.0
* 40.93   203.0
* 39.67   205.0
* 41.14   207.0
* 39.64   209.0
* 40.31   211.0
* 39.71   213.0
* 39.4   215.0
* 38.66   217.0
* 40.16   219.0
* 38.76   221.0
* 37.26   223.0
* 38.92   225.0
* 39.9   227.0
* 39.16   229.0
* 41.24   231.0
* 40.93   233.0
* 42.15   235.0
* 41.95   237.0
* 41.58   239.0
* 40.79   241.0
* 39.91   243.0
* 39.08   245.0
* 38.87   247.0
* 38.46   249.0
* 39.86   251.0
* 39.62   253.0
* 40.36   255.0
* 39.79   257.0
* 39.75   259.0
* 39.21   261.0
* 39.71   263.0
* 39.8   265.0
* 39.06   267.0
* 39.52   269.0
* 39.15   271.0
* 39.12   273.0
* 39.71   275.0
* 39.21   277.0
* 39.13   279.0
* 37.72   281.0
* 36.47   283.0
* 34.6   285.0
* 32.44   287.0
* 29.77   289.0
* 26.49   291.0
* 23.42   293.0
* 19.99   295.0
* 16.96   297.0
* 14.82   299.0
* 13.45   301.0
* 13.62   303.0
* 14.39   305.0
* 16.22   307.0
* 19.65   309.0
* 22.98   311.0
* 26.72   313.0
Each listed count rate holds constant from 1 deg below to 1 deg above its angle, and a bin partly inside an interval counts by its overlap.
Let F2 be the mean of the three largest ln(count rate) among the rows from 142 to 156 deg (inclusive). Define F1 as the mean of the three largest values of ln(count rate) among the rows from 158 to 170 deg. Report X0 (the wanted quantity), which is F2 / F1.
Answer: 1.00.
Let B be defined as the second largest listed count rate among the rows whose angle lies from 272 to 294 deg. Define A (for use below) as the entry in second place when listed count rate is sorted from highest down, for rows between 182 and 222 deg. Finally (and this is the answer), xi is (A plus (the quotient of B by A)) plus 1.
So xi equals 43.58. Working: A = 41.64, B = 39.21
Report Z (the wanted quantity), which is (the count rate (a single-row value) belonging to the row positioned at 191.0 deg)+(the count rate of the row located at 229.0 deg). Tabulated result 80.7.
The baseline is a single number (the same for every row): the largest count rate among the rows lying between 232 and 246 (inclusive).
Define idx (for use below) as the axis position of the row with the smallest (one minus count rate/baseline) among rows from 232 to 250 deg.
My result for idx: 235.0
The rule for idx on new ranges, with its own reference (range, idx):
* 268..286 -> 275.0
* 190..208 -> 197.0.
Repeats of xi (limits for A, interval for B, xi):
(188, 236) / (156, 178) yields 43.69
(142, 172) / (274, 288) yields 43.80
